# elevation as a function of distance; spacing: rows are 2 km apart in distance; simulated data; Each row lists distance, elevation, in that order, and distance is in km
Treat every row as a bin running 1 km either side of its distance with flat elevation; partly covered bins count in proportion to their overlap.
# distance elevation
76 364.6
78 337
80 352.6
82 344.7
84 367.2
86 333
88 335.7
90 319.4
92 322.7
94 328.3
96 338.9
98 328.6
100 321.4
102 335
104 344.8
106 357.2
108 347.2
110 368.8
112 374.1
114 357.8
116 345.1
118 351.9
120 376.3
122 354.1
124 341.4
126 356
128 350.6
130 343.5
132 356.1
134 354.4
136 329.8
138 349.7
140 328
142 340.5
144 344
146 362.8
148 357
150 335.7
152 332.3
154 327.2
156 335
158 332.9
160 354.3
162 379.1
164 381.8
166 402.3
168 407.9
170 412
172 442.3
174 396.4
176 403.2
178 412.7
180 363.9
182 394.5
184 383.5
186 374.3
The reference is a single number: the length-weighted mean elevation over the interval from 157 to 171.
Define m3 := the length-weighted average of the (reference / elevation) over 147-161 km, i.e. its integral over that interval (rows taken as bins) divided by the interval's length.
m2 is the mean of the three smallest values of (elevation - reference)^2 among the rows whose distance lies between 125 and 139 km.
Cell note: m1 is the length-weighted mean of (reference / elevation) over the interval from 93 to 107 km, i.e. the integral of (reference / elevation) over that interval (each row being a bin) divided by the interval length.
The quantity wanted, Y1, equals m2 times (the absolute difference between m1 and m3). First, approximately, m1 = 1.14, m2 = 675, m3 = 1.126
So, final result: 7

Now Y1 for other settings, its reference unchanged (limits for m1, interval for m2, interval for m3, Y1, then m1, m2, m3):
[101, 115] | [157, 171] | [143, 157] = 6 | 1.08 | 147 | 1.117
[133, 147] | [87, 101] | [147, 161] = 36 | 1.11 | 2234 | 1.126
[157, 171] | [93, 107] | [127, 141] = 128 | 1.01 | 1249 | 1.108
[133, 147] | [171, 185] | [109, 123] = 7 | 1.11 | 132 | 1.057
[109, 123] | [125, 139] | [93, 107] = 53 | 1.06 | 675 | 1.135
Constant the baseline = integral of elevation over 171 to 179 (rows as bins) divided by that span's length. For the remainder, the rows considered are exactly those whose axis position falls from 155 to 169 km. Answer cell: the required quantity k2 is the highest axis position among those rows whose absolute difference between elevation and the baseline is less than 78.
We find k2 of 168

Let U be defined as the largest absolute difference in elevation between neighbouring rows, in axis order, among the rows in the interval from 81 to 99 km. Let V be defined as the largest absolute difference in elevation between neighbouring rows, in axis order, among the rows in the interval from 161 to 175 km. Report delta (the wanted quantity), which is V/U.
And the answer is 1.34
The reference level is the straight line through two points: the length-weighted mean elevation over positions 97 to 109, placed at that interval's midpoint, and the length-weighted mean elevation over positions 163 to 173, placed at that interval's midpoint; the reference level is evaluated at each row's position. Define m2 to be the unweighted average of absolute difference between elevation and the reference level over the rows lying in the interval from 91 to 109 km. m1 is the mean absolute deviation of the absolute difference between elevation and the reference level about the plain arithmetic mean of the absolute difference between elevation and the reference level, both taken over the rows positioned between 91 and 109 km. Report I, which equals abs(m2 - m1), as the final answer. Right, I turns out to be 2.5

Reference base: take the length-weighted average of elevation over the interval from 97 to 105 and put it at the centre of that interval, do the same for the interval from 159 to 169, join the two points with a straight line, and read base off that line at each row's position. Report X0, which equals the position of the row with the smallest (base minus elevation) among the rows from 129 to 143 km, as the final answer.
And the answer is 132 km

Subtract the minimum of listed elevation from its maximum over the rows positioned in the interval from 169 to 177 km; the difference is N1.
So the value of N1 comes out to 46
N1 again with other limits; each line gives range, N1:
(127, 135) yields 13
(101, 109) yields 22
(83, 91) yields 48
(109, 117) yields 29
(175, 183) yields 49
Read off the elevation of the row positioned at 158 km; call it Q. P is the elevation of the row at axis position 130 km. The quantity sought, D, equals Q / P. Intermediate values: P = 343.5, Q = 332.9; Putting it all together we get 0.97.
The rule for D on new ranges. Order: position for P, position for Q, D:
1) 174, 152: 0.84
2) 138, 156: 0.96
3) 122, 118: 0.99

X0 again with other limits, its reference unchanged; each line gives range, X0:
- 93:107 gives 106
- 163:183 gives 172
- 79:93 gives 84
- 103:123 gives 112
